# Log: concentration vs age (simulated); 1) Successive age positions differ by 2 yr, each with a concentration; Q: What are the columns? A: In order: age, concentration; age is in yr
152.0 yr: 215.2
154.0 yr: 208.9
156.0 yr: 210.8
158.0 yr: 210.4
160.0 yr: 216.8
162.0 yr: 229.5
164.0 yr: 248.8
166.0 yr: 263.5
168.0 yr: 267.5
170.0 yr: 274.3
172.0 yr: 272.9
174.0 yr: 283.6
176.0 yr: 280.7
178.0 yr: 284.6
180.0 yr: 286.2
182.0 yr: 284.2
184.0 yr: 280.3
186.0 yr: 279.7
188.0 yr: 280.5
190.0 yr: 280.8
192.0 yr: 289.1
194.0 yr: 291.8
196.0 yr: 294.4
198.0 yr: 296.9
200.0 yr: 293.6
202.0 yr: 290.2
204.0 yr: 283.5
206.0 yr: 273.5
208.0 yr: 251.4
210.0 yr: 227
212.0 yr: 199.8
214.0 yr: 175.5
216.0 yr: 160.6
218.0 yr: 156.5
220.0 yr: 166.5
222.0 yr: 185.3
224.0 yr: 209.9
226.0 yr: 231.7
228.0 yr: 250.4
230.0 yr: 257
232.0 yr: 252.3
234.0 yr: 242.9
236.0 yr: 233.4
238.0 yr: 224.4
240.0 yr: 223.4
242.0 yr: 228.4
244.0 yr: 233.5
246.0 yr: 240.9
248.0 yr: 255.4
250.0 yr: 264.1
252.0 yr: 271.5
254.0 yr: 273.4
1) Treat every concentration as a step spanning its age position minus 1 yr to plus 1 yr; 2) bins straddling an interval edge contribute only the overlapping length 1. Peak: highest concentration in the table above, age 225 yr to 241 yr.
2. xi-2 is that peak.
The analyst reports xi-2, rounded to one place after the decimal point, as 257.0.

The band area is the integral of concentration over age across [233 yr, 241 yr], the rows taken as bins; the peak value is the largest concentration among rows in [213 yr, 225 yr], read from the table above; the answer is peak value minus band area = -1638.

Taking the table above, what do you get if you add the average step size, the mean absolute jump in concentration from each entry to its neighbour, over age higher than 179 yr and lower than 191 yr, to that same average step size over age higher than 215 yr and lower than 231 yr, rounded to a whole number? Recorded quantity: 16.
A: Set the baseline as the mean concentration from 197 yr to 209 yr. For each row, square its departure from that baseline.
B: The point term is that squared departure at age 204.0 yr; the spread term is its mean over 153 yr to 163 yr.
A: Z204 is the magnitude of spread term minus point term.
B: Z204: 4441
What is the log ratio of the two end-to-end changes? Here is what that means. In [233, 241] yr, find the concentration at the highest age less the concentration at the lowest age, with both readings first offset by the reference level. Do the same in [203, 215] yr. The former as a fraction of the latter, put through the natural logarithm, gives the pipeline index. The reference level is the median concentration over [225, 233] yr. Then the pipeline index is -1.7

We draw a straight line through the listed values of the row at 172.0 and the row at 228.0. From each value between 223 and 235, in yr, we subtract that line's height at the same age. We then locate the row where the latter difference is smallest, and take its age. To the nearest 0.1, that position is 224.0 yr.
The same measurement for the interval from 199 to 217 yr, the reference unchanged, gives 216.0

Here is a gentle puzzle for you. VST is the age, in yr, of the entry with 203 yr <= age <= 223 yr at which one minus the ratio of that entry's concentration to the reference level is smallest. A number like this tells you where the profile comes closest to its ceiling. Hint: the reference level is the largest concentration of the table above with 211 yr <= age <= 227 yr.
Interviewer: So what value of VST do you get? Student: 204.0 yr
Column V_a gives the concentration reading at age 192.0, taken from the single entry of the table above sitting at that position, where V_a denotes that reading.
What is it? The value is 289.1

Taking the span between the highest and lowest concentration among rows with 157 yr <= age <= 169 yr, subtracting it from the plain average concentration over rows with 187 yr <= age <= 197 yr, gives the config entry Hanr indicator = 230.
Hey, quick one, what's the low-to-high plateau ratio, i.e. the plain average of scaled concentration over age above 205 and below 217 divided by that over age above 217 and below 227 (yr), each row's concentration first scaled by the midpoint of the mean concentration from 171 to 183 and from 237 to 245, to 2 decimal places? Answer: 1.13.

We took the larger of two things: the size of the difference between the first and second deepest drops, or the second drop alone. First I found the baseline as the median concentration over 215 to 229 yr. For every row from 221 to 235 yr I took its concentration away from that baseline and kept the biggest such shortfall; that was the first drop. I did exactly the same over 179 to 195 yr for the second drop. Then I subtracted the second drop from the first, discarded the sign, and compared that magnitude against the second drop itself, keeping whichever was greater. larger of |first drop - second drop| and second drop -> 94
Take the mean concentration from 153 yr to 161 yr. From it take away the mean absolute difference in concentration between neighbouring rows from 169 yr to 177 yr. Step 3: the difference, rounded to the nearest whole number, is 207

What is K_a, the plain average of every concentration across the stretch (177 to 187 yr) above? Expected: 283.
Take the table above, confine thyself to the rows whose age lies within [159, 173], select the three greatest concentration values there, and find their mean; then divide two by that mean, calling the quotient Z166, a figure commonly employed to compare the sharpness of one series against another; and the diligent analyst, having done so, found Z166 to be 0.0074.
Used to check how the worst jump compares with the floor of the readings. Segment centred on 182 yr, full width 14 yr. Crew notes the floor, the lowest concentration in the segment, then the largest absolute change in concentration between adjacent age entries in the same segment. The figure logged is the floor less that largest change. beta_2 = 276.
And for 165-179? 253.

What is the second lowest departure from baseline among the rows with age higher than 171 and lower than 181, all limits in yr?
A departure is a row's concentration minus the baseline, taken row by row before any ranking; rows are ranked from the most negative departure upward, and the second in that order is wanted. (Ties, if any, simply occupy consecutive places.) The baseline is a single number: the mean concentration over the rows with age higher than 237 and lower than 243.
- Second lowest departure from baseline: 55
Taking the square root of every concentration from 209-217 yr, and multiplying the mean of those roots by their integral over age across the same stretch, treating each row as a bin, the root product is 1519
